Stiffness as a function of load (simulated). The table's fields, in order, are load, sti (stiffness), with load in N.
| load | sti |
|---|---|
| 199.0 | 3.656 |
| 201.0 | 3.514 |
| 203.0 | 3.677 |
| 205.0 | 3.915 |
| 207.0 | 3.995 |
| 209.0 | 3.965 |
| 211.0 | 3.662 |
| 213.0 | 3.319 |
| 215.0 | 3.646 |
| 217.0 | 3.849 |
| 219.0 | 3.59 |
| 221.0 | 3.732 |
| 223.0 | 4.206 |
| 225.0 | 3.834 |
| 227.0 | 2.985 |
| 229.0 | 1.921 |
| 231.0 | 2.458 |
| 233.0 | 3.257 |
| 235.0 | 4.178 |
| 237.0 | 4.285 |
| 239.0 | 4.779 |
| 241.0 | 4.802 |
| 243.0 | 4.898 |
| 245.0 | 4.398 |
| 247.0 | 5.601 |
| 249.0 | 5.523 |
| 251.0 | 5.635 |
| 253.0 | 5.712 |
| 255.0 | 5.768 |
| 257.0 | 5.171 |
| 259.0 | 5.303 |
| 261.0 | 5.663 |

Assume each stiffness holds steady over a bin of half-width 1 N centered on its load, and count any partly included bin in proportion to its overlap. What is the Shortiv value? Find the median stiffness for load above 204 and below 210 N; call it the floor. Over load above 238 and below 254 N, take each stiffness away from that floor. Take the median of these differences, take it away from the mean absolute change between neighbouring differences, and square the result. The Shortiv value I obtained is 2.4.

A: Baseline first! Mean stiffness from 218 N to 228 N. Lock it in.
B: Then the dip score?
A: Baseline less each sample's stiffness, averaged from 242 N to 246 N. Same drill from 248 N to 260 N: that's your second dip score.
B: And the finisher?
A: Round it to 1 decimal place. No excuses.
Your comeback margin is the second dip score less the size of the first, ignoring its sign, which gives -2.8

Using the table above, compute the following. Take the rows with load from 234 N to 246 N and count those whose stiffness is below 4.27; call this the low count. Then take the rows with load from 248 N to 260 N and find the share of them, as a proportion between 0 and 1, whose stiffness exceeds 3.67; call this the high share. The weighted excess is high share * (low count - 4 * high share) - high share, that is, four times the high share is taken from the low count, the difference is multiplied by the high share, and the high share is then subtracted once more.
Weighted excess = -4.0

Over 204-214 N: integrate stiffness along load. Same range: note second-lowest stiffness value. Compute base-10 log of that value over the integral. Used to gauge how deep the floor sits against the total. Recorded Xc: -1.01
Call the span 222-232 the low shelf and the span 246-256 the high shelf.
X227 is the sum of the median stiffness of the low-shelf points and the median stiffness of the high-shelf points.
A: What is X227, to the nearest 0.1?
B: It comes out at 8.6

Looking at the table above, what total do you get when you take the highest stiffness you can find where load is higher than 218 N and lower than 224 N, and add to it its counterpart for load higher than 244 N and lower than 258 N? 10.0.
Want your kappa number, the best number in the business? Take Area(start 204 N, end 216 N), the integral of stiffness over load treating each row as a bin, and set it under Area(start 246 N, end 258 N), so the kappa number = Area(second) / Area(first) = 1.5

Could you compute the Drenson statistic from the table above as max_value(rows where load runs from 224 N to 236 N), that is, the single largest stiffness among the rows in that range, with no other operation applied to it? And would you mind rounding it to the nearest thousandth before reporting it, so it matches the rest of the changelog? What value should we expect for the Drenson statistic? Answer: 4.178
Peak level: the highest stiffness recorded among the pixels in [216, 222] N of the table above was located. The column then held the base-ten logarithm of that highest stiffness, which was 0.59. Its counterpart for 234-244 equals 0.69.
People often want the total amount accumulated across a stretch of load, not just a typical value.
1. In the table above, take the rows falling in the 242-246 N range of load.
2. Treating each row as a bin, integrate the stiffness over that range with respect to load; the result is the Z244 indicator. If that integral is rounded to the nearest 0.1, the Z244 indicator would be 18.6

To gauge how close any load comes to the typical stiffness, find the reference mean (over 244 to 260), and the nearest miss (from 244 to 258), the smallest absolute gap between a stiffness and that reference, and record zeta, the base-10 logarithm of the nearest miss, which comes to -0.9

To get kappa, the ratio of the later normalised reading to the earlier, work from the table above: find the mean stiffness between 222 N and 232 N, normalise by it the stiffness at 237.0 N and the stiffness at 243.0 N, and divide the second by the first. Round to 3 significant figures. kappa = 1.14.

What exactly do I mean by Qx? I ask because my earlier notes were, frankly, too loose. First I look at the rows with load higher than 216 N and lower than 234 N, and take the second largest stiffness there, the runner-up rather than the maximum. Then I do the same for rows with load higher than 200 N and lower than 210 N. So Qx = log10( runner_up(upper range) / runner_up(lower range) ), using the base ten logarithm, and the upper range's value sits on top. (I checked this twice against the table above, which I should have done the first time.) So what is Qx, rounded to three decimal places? -0.013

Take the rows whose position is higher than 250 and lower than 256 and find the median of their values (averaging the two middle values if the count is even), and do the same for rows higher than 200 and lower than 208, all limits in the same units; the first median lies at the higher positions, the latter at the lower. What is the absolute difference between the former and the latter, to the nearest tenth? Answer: 1.9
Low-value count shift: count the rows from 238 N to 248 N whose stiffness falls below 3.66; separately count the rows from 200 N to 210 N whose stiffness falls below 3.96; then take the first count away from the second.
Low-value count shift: 3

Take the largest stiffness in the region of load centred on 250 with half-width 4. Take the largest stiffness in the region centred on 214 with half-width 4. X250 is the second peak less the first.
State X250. -1.86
